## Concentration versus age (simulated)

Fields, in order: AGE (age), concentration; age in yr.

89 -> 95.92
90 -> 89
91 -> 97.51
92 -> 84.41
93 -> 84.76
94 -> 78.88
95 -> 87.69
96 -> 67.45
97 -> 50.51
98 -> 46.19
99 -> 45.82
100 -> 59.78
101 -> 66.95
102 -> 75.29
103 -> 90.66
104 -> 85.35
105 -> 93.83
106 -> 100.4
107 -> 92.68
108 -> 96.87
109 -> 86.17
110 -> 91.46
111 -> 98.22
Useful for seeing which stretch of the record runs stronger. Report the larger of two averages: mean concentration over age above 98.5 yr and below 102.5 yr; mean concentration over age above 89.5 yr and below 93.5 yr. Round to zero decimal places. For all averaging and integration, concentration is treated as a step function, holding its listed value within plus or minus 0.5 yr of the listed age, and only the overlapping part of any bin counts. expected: 89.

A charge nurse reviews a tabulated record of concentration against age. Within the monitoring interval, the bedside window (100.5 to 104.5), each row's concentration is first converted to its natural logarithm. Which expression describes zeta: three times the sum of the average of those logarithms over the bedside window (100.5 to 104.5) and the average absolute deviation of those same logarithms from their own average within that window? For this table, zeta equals 13.4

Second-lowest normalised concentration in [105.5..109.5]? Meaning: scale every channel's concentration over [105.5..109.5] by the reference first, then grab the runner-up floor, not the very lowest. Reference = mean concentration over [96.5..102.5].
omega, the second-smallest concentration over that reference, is 1.6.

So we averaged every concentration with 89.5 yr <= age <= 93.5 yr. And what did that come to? 89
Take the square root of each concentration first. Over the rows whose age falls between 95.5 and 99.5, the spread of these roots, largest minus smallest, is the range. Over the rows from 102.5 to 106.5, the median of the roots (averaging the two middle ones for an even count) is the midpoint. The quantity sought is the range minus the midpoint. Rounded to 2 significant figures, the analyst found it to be -8.2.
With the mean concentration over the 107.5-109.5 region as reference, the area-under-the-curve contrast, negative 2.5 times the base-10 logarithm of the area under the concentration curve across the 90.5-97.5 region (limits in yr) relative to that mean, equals -1.9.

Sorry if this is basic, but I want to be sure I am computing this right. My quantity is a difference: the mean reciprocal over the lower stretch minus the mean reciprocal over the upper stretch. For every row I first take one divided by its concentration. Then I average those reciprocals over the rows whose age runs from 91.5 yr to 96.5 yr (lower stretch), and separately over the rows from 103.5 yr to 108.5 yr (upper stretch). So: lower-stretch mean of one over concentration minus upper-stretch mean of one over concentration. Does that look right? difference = 0.0018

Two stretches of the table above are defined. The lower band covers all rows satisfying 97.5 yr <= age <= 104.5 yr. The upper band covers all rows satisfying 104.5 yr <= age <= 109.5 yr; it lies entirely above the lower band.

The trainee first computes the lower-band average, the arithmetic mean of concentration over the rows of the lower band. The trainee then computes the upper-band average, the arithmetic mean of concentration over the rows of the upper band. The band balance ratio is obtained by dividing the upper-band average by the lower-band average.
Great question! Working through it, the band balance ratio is 1.4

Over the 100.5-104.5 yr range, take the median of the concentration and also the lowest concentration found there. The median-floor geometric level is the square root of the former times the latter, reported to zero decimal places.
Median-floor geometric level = 73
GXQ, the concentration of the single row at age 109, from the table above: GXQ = 86.17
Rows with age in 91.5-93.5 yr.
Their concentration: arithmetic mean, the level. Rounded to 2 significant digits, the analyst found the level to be 85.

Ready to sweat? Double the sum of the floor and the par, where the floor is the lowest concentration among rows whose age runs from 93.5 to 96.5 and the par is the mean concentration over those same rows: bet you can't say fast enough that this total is 291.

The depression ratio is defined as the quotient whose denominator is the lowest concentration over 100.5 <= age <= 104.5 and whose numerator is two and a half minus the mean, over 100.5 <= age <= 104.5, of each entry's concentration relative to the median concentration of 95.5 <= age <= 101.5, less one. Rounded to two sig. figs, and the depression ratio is 0.031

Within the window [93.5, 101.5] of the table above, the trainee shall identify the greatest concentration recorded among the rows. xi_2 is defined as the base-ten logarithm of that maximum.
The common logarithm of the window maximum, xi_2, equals 1.94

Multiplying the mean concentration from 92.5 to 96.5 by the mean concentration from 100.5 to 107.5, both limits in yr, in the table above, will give 6890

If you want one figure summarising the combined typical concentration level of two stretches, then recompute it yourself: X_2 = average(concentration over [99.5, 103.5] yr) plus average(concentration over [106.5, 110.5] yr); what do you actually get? 165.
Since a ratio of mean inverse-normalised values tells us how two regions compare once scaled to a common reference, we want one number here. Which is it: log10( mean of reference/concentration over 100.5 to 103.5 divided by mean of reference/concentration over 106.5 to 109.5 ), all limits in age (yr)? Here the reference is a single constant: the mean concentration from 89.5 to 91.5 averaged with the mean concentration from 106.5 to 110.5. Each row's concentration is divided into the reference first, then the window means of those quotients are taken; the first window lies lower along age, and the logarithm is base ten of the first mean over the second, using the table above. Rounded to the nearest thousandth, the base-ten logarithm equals 0.079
